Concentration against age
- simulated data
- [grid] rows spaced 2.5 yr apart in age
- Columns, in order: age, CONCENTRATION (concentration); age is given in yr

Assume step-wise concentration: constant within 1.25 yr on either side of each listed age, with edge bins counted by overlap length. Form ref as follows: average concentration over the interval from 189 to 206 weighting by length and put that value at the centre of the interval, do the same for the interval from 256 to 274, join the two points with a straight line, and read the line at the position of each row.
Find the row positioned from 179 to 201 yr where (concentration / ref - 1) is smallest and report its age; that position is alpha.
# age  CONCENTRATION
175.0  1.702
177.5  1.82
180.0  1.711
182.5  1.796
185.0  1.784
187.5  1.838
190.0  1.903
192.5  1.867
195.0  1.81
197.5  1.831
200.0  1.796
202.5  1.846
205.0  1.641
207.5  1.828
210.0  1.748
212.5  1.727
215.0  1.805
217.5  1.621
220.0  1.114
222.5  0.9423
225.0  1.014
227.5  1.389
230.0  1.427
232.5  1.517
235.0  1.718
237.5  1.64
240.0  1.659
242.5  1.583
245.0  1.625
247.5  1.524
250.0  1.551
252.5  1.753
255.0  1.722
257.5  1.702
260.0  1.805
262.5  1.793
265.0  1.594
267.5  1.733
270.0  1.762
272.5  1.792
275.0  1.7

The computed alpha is 180.0 yr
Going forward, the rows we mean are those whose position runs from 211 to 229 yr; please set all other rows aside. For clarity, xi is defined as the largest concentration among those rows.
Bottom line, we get 1.805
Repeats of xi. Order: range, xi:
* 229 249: 1.718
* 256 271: 1.805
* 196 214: 1.846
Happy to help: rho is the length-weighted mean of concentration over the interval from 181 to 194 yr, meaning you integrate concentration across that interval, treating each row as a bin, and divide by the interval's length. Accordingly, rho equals 1.8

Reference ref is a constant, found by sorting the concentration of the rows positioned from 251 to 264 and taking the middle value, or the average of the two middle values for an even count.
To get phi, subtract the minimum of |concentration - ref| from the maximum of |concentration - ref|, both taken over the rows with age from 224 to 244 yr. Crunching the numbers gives 0.70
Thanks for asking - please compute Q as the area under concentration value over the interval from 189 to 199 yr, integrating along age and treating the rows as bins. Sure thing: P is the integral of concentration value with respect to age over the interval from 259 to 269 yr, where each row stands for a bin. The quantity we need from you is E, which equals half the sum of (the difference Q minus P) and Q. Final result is 9.8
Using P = 17.3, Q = 18.5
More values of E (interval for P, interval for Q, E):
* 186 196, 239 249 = 6.7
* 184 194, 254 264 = 8.3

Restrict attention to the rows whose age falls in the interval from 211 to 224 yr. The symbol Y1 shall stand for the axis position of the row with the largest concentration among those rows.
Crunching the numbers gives 215.0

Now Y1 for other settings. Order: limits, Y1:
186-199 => 190.0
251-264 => 260.0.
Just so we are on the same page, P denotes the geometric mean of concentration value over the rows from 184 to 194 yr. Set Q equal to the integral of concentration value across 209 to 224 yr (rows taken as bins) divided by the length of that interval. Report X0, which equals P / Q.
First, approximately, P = 1.85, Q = 1.48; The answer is 1.25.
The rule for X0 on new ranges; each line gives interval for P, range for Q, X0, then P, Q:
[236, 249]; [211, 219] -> 0.94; 1.61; 1.70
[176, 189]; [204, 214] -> 1.03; 1.79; 1.74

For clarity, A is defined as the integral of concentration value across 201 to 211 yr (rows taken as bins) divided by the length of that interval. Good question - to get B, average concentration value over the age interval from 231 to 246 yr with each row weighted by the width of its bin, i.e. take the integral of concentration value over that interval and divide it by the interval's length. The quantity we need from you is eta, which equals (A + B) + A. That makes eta 5.15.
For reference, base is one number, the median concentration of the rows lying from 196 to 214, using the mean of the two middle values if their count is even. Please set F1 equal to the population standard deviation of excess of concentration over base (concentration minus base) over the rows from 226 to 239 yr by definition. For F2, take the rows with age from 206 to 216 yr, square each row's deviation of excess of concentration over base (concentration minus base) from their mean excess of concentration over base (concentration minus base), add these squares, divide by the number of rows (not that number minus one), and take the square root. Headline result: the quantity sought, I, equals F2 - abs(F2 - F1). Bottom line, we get -0.04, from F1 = 0.12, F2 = 0.04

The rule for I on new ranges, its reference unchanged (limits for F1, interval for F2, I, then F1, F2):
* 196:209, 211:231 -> 0.08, 0.08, 0.31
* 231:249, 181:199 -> 0.01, 0.07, 0.04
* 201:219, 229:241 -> 0.08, 0.08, 0.11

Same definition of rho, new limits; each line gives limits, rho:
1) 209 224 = 1.5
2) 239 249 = 1.6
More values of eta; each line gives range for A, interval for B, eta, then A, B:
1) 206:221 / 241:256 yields 4.92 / 1.65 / 1.63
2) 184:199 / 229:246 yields 5.28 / 1.84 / 1.60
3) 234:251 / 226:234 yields 4.67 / 1.61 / 1.44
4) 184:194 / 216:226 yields 4.89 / 1.85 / 1.19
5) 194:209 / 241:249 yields 5.16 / 1.79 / 1.58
